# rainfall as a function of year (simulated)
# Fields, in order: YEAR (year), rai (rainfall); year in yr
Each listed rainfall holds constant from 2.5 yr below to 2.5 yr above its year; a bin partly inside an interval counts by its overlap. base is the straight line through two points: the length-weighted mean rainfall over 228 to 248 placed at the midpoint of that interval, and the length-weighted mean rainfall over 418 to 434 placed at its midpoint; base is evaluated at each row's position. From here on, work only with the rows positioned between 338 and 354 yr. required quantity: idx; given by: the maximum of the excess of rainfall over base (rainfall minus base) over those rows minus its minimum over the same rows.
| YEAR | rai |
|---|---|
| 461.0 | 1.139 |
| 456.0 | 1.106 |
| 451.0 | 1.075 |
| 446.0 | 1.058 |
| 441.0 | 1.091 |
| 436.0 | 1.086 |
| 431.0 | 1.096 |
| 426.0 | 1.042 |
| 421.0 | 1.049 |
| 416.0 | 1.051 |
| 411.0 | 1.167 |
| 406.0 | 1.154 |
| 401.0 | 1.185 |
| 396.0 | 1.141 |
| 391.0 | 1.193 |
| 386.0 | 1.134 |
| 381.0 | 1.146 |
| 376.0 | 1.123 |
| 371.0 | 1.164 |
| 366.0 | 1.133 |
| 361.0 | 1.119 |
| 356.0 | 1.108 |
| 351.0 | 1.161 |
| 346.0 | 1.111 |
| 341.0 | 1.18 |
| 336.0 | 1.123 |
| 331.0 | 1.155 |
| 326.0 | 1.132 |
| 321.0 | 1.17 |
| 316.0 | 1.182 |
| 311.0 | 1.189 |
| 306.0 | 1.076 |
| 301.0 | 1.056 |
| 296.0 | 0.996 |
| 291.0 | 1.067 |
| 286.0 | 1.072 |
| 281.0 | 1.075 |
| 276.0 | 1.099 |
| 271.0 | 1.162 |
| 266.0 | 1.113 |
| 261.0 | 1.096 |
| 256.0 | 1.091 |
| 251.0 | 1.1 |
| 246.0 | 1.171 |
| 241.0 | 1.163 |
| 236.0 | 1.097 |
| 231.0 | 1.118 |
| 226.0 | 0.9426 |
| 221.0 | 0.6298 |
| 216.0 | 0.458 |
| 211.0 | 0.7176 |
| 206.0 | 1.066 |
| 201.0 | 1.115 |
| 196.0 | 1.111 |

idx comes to 0.07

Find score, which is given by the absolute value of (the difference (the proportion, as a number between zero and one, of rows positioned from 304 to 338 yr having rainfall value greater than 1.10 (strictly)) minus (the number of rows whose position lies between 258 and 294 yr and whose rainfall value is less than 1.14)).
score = 5.1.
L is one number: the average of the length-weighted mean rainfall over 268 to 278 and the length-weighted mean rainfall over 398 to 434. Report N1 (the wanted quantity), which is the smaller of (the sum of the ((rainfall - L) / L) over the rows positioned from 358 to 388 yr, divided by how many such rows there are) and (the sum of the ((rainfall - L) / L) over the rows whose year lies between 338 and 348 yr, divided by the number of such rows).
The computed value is 0.02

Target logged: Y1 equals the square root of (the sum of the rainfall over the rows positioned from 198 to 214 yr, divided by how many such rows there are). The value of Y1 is 0.98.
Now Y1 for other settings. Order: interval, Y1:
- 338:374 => 1.07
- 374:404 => 1.07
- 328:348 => 1.07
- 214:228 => 0.82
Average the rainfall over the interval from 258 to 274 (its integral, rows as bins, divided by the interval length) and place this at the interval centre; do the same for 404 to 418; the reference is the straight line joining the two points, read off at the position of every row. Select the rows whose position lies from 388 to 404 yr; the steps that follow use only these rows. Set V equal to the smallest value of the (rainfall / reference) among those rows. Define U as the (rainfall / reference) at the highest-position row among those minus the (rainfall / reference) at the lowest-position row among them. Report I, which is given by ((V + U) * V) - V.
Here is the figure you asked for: 0.007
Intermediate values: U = -0.01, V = 1.01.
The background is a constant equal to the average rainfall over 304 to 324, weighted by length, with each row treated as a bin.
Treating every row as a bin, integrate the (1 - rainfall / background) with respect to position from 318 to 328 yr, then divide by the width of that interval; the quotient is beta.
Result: 0.002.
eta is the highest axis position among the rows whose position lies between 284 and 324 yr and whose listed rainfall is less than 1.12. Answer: 306.0 yr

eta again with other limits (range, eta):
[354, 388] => 361.0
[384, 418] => 416.0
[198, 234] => 231.0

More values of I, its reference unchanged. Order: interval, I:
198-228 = -0.305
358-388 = 0.008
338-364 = -0.068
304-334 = 0.027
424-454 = -0.042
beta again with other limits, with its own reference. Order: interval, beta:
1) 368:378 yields 0.010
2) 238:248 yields -0.007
